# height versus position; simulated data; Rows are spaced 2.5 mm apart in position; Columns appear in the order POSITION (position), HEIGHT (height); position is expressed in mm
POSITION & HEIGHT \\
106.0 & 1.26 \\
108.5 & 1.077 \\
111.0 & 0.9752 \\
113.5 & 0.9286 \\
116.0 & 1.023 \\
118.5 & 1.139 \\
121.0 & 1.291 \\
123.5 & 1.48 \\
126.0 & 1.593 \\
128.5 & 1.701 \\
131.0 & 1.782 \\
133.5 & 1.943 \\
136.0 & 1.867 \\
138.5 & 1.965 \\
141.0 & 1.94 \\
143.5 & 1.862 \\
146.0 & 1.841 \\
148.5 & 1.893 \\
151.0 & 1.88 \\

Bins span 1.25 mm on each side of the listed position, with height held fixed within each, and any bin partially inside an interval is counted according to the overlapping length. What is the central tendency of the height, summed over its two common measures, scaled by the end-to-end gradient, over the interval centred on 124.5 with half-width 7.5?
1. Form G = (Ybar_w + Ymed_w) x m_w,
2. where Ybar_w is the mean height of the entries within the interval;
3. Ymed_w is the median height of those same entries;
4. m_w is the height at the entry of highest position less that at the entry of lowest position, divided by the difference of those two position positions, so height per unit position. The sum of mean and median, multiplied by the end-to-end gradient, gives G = 0.16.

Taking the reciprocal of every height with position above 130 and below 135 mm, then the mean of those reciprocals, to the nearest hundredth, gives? 0.54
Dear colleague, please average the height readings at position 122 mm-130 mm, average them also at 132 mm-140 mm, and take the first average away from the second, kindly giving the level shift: 0.33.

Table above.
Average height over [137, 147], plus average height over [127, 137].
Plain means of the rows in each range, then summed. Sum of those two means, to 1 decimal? 3.7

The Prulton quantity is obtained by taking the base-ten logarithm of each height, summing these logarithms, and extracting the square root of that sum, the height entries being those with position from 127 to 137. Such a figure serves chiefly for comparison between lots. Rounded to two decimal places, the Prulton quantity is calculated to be 1.02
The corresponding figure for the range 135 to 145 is 1.06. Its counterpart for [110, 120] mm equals 0.15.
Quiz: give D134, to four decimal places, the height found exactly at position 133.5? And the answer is 1.9430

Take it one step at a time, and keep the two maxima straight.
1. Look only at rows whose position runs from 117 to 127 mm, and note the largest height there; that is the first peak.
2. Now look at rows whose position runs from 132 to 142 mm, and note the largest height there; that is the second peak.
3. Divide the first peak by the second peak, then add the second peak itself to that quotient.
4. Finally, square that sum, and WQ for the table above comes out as 7.7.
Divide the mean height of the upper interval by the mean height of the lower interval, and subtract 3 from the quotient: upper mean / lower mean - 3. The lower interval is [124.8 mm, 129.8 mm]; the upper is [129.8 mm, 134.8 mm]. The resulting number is -1.87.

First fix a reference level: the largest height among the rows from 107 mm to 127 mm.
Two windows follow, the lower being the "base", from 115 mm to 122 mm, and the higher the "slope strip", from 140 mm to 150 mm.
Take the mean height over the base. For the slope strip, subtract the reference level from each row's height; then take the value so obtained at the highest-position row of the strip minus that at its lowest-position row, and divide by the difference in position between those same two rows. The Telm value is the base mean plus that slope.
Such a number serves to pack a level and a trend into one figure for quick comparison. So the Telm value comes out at 1.14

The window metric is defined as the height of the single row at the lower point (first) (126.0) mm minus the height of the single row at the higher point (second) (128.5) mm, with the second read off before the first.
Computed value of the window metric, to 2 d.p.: -0.11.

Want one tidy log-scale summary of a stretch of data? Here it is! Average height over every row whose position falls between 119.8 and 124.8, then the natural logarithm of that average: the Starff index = 0.33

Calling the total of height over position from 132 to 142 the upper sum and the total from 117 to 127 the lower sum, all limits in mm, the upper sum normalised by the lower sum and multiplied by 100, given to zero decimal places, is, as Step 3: 140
